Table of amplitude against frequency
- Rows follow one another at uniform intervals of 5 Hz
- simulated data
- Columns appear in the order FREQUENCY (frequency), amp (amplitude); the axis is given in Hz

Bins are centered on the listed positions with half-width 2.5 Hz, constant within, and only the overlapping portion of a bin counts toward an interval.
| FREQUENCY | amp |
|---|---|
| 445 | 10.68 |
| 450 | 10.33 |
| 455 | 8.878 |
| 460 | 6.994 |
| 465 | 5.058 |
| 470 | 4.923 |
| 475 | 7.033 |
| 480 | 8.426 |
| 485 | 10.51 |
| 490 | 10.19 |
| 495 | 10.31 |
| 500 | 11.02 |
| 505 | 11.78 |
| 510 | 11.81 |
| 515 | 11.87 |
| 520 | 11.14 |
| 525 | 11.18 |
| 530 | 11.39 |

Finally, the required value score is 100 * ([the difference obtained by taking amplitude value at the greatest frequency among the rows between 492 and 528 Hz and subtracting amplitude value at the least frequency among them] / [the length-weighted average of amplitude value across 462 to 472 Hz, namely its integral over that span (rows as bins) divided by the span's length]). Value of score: 17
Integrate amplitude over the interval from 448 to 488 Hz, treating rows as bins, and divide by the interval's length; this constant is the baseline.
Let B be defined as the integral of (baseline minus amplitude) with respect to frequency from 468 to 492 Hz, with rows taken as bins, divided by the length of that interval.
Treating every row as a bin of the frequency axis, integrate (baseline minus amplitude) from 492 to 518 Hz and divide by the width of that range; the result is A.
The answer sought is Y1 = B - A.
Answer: 3.1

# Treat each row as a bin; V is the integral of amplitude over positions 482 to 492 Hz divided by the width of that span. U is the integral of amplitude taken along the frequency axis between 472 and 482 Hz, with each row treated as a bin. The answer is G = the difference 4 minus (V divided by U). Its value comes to 3.864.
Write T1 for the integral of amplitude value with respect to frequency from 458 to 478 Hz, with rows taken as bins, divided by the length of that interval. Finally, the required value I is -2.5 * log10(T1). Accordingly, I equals -1.95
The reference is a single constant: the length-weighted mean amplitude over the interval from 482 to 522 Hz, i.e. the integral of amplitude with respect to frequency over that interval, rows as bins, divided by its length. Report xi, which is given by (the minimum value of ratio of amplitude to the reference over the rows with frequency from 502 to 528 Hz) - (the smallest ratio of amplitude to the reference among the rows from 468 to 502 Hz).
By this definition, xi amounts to 0.56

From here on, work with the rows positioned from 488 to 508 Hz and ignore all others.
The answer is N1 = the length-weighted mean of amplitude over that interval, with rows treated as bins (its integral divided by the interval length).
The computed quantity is 10.9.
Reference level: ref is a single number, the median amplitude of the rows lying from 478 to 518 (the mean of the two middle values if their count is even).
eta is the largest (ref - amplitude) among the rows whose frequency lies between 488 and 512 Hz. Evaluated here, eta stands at 1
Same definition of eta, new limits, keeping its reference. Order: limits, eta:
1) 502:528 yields 0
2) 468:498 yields 6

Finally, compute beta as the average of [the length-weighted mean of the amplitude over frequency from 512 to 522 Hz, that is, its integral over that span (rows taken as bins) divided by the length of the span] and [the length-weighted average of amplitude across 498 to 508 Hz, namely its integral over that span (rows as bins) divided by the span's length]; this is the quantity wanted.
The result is 11.5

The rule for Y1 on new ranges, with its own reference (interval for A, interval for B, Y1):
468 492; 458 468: 2.3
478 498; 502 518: -1.8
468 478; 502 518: -5.6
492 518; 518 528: 0.2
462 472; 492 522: -6.2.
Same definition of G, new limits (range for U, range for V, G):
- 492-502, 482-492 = 3.903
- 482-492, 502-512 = 3.885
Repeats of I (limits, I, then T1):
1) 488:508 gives -2.59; 10.9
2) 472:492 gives -2.37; 8.9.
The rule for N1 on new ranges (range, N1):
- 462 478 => 5.8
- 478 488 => 9.6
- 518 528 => 11.2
